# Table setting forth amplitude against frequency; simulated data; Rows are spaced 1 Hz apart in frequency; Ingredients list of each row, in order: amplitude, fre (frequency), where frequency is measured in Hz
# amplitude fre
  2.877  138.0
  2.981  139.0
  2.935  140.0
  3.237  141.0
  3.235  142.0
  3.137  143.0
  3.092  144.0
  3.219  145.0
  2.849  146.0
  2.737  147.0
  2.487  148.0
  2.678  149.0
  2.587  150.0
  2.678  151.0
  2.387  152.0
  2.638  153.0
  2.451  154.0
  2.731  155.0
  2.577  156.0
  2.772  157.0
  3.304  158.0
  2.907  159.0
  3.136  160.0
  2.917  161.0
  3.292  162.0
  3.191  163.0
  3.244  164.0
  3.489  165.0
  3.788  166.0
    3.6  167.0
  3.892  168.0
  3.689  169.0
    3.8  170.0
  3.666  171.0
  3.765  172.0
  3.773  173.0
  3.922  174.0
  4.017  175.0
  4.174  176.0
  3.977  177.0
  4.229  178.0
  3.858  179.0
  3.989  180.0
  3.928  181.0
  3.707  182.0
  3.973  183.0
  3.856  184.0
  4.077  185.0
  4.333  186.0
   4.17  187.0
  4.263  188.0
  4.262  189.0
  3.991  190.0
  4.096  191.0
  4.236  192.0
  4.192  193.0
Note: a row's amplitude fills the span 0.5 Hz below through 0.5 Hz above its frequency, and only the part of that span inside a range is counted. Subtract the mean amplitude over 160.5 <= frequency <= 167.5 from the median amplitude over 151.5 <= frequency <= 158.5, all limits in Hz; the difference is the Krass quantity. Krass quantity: -0.7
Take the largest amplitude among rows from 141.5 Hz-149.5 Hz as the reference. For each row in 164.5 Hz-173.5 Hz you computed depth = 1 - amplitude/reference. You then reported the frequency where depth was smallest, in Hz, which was 168.0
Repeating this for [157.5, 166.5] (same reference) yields 166.0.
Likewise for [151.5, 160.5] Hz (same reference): 158.0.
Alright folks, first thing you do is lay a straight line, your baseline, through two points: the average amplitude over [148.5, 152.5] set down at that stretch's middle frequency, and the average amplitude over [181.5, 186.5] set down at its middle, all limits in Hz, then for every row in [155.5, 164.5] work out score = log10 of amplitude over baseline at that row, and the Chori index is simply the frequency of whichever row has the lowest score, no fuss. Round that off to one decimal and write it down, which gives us 156.0 Hz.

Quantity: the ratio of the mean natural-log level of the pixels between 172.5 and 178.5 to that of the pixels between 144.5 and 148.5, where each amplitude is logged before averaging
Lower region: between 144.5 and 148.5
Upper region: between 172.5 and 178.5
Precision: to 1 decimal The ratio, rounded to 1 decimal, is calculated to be 1.3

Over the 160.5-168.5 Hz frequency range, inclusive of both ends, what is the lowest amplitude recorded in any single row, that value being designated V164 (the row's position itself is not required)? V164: 2.917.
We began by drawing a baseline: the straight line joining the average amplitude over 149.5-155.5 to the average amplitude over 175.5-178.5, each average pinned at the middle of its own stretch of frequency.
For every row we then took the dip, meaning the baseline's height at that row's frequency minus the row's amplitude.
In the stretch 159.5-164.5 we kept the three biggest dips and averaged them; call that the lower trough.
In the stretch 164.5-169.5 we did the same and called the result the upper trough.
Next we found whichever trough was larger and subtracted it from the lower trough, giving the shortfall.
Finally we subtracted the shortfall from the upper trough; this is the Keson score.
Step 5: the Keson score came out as -0.10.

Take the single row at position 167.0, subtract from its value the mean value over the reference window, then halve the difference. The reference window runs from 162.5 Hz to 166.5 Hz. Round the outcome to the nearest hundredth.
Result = 0.09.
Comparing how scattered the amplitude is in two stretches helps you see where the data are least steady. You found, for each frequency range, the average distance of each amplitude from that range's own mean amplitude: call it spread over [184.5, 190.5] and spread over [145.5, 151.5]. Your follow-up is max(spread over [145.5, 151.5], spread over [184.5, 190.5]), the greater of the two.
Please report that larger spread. 0.103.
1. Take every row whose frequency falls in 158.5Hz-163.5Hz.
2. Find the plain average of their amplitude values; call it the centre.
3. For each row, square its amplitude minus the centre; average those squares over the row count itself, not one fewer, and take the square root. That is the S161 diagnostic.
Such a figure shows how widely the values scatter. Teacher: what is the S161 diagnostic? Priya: 0.153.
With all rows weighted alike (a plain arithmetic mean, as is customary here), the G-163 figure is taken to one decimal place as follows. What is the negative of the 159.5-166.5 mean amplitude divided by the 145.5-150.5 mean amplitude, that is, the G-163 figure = -1.2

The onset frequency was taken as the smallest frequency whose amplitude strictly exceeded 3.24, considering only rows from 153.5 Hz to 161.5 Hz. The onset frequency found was 158.0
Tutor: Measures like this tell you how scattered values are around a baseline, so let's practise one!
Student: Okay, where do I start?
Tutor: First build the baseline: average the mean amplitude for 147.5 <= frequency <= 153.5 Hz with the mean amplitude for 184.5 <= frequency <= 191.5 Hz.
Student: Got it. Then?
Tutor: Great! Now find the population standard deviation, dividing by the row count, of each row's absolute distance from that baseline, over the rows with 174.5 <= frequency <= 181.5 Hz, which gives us 0.122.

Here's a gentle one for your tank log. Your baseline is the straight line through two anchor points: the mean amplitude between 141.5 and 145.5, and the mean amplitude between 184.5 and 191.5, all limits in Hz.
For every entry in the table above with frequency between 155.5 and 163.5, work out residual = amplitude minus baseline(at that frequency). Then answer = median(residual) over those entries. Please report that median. -0.51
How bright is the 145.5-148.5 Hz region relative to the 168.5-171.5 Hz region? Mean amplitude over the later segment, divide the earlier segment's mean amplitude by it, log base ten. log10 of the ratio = -0.14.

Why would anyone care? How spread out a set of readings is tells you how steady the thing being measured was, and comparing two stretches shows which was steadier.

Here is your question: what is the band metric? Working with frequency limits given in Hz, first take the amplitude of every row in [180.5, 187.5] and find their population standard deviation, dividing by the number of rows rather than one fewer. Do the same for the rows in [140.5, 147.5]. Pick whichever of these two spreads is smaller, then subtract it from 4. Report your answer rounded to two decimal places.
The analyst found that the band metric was 3.81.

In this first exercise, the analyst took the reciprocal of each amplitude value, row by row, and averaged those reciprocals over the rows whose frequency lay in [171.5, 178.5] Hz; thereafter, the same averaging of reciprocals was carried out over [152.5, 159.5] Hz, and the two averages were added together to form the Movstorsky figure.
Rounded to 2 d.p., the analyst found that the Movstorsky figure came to 0.62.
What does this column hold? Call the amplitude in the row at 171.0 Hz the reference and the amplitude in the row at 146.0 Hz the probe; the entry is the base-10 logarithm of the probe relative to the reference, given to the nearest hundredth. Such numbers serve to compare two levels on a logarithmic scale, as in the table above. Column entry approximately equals -0.11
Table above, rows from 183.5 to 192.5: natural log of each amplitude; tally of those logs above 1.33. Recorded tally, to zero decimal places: 9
